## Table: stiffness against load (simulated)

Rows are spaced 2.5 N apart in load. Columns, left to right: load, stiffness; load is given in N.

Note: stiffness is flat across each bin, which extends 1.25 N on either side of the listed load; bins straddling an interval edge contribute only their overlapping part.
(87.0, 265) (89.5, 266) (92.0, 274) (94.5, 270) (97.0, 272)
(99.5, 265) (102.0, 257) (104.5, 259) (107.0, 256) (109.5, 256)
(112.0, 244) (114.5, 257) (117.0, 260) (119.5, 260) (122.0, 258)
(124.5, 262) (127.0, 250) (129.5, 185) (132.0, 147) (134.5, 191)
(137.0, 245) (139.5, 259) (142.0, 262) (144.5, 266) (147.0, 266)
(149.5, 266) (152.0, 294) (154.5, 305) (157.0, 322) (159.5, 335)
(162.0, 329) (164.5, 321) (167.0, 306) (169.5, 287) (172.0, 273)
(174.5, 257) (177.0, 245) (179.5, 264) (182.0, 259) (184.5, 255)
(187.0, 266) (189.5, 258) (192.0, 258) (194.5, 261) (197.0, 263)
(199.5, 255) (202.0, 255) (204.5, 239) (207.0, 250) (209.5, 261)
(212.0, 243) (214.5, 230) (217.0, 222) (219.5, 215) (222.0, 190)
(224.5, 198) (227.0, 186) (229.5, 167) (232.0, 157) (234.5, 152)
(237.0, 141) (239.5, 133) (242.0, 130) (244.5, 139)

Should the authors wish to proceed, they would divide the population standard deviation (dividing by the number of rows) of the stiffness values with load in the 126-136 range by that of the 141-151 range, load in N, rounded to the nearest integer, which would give 21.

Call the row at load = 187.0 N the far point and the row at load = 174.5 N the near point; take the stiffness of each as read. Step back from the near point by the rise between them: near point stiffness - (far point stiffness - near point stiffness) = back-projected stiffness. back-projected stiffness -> 248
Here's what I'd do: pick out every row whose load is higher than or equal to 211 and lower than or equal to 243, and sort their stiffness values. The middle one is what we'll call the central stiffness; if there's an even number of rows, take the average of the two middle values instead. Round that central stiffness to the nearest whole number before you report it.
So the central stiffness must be 186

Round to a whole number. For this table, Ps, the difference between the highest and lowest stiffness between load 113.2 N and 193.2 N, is 188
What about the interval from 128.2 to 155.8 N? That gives 158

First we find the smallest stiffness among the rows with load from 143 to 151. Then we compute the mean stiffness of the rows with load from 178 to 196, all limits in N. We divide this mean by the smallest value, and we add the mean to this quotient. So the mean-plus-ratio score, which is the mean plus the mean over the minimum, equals 261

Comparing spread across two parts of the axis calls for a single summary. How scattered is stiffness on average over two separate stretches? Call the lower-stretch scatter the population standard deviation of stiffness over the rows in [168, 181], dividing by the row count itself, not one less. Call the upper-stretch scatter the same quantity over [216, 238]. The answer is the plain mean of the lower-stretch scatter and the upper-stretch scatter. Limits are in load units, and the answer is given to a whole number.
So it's 20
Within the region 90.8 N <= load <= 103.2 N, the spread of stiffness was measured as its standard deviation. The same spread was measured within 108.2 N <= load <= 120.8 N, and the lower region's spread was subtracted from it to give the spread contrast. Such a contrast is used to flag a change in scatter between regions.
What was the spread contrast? 0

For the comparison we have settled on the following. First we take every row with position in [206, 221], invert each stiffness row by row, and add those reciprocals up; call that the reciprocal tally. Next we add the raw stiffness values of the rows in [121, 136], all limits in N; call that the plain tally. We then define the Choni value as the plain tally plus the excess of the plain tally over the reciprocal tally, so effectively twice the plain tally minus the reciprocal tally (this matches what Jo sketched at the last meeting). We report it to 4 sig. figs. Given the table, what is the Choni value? 2586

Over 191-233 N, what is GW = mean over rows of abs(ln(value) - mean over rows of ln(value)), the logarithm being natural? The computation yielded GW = 0.14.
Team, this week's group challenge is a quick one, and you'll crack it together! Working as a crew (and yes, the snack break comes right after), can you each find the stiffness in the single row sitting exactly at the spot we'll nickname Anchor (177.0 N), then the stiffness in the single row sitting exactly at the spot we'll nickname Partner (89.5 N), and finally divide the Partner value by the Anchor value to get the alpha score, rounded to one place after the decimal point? 1.1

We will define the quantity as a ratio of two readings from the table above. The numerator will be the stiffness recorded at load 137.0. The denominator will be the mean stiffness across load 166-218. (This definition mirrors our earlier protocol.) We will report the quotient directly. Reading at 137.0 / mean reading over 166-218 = 0.95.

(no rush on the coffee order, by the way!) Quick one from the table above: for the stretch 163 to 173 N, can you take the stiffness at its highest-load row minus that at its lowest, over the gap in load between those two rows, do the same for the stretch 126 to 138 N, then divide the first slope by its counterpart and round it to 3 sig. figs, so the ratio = 12.8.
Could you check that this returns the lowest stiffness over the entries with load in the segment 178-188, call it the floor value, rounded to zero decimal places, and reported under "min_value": 255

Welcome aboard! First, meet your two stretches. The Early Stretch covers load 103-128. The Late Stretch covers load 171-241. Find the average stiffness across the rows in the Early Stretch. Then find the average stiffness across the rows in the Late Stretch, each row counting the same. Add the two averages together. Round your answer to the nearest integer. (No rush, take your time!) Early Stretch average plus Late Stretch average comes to 483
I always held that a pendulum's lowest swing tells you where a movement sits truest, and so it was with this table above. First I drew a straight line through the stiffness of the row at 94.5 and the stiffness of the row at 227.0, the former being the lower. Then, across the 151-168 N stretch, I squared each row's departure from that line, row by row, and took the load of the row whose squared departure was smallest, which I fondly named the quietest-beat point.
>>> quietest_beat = 152.0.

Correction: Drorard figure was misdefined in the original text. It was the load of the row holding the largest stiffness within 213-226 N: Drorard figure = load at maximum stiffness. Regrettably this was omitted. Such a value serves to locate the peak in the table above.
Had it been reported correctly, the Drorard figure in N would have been 214.5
